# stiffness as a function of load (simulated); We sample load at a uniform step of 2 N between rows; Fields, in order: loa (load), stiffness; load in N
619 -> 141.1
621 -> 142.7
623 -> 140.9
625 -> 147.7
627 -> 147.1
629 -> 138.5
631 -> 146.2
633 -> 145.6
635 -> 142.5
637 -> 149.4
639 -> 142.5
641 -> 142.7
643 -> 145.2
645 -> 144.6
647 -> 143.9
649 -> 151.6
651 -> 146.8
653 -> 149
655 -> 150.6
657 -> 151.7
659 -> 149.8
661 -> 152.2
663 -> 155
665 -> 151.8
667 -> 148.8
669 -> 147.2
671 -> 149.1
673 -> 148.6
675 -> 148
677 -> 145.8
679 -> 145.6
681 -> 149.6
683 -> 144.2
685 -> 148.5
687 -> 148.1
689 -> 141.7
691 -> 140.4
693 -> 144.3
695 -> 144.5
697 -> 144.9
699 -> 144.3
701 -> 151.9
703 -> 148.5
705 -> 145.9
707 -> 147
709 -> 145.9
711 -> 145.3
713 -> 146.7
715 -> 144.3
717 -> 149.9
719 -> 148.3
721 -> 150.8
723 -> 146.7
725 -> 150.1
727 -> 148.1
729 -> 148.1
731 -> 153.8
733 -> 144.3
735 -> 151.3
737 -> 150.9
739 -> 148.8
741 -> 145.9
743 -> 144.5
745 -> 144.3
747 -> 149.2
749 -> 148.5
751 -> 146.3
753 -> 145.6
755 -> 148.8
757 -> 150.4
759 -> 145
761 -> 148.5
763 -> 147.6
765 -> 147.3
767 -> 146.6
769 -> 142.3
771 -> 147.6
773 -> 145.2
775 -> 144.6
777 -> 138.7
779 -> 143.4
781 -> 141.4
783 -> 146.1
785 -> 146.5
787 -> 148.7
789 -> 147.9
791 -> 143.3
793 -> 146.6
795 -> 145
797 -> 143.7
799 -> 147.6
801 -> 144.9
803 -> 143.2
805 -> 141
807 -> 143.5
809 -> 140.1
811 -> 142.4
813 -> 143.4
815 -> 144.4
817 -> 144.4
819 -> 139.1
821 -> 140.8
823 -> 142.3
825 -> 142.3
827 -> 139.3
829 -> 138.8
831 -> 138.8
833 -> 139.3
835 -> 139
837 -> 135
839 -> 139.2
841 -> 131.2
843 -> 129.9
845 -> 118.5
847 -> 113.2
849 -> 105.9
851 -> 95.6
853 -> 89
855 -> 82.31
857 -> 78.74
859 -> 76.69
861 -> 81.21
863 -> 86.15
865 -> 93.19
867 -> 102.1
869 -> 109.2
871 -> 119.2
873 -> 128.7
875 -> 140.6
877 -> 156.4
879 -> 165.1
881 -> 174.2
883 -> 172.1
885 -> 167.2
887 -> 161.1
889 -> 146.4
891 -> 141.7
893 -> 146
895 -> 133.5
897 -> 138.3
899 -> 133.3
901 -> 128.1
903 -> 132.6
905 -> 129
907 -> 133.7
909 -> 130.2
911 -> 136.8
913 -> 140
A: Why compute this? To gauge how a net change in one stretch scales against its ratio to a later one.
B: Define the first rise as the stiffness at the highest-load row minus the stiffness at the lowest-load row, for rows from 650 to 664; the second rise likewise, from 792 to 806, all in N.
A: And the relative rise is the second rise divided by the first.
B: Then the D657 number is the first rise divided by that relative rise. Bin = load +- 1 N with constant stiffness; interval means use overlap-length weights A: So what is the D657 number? -12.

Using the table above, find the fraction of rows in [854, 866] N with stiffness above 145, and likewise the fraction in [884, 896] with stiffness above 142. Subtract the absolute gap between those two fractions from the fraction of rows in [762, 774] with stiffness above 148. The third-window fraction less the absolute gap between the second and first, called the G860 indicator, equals -0.7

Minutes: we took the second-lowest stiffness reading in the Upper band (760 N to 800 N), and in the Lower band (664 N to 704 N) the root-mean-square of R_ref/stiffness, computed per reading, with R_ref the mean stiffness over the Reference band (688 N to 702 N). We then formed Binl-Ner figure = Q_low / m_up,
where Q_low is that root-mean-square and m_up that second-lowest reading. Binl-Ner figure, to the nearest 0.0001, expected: 0.0070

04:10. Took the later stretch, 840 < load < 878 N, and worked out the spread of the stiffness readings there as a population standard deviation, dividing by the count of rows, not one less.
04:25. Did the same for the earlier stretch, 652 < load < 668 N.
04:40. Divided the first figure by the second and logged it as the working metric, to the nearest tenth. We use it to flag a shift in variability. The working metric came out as 11.8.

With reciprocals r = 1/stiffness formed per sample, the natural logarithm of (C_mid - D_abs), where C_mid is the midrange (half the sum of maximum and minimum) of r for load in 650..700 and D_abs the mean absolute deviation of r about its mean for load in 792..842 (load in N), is -5.0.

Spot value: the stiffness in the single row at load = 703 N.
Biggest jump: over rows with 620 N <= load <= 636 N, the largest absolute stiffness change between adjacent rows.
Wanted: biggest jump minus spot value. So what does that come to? -140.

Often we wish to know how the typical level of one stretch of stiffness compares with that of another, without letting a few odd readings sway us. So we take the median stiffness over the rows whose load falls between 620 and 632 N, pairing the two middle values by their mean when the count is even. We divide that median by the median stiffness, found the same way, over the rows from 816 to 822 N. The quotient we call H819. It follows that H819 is 1.03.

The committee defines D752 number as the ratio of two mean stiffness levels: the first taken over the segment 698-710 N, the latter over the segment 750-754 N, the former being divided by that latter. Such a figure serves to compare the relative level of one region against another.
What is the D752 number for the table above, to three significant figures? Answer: 1.01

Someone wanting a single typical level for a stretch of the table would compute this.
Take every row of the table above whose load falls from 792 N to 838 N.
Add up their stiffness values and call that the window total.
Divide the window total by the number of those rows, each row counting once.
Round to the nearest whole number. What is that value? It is 142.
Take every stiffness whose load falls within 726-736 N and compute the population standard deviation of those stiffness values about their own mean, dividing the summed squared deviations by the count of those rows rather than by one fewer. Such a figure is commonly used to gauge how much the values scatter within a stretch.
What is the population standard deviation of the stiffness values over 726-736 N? 3.2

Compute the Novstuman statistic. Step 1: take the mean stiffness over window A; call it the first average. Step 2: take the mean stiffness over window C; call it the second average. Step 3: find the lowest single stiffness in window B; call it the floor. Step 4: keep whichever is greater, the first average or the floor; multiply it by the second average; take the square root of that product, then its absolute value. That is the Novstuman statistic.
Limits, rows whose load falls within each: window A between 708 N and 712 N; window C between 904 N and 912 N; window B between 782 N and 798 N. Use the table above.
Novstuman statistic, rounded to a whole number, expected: 139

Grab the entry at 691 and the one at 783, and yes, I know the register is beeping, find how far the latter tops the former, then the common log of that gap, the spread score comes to 0.8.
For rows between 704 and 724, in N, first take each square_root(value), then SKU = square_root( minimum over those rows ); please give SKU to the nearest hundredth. 3.47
